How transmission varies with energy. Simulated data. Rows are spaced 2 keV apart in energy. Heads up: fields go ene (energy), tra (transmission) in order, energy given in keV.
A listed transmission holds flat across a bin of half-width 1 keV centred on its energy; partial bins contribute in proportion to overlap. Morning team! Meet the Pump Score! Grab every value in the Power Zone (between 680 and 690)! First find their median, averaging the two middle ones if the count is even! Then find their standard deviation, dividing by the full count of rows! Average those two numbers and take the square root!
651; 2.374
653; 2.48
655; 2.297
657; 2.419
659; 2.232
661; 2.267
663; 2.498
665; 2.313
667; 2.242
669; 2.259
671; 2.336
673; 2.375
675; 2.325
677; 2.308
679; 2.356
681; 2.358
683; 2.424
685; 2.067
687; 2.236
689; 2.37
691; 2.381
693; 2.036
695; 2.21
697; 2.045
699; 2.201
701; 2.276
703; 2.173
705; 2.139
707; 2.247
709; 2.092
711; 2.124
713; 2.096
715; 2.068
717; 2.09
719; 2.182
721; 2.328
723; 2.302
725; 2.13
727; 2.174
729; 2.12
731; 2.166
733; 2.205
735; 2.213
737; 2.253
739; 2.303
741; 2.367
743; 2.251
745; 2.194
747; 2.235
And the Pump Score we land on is 1.115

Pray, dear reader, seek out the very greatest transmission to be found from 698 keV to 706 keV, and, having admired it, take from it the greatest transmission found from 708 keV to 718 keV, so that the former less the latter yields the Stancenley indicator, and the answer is 0.15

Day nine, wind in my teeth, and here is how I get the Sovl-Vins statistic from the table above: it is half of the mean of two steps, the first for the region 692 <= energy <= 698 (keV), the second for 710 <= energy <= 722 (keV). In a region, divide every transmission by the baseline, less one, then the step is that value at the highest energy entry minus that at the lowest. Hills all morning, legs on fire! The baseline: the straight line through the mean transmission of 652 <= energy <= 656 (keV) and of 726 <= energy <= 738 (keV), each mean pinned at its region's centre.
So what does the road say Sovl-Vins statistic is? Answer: 0.03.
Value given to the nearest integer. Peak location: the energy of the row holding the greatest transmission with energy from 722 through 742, 741 keV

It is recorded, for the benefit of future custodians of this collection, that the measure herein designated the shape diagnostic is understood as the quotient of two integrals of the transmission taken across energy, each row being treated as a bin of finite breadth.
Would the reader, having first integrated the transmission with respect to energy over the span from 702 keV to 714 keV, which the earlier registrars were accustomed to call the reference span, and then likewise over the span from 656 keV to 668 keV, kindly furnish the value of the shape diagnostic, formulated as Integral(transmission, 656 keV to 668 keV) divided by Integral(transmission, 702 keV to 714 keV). 1.09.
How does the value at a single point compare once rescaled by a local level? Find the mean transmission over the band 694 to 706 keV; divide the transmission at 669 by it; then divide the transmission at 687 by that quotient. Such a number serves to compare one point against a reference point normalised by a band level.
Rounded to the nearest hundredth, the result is 2.15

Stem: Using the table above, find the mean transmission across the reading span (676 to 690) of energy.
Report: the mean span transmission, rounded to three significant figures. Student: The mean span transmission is 2.30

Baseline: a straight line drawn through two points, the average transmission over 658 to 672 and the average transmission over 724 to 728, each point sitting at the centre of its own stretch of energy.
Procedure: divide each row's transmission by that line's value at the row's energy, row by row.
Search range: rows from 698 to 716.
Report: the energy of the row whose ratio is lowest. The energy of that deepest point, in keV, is 715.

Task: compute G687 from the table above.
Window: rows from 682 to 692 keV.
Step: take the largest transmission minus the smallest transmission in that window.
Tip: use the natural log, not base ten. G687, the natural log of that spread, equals -1.0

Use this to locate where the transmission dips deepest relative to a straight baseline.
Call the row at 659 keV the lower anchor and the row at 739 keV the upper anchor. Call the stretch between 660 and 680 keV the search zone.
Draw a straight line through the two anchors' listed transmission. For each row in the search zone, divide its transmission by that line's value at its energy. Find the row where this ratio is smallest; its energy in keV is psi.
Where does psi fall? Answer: 667 keV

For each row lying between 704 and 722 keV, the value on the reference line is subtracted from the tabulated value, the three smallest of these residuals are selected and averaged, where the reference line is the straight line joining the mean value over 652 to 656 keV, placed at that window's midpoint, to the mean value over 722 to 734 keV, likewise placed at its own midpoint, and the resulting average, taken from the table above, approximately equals -0.141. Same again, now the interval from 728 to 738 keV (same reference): -0.011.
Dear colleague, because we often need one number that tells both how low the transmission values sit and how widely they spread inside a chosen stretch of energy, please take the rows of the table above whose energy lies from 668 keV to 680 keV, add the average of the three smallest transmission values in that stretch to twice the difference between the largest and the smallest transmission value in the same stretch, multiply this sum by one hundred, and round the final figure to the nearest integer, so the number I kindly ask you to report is 253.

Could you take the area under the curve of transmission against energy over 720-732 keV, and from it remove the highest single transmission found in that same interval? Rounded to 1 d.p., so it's 24.1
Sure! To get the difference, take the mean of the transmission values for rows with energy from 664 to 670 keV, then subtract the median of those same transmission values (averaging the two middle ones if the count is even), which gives 0.012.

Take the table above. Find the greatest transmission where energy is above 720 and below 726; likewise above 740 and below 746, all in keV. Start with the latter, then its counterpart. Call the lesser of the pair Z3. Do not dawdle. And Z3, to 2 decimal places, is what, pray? 2.33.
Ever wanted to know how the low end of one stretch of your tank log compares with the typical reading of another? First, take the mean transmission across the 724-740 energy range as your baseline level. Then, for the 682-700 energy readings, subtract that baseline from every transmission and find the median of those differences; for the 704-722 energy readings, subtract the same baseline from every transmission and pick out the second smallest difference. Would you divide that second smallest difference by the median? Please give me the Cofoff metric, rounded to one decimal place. -7.3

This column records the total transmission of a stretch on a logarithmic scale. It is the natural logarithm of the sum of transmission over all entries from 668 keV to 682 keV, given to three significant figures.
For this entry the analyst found 2.79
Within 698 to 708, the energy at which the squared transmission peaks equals 701 keV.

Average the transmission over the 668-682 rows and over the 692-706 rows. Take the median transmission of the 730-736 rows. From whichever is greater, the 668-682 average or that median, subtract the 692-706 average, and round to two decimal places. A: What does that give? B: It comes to 0.18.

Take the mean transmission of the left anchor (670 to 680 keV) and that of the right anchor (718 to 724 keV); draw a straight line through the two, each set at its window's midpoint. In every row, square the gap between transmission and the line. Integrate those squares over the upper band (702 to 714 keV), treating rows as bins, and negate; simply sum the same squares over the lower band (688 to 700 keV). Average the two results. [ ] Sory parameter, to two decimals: -0.06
